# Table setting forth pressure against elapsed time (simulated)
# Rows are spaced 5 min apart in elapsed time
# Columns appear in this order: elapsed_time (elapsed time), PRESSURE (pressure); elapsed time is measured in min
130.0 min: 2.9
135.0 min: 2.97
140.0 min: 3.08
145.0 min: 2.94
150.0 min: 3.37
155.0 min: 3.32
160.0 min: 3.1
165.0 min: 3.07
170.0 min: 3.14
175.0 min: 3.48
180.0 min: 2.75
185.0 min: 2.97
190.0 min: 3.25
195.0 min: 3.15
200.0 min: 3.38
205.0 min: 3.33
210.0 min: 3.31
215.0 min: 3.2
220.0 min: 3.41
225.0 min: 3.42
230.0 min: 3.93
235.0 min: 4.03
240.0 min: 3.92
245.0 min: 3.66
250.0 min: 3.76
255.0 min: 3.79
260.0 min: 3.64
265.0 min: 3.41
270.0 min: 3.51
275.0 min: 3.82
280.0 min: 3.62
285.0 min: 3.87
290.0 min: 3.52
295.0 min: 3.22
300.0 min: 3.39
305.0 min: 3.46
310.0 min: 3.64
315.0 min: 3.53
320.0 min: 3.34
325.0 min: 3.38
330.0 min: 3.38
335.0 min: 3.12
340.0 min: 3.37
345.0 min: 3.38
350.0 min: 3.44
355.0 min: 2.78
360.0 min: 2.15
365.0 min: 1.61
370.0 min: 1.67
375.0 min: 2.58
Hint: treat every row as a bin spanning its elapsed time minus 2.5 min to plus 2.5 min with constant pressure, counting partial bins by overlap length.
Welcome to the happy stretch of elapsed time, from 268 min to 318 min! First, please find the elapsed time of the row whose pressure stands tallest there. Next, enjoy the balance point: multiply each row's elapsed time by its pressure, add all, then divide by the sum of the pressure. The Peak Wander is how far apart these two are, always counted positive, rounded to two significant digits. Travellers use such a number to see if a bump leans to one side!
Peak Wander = 7.2 min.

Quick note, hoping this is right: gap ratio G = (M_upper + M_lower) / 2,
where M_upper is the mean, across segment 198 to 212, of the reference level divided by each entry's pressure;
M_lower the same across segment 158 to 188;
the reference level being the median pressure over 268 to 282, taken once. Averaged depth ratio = 1.13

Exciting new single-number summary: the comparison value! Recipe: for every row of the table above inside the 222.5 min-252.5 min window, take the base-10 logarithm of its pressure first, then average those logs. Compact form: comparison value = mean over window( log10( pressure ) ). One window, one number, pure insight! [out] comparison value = 0.578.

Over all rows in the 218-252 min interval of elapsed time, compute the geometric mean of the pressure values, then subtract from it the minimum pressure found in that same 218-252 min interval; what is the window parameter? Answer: 0.32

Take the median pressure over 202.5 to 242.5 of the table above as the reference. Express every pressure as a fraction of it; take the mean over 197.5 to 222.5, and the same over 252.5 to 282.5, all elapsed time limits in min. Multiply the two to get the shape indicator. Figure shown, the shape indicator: 1.04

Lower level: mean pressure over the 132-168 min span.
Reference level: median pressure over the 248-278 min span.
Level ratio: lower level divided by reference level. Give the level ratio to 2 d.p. 0.84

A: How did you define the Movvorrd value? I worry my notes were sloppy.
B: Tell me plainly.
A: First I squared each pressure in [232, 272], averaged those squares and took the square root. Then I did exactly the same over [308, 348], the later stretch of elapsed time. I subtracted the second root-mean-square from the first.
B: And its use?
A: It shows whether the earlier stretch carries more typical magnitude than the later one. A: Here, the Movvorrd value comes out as 0.32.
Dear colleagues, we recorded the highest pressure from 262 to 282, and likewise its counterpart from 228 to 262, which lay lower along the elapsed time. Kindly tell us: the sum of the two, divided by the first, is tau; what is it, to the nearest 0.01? 2.05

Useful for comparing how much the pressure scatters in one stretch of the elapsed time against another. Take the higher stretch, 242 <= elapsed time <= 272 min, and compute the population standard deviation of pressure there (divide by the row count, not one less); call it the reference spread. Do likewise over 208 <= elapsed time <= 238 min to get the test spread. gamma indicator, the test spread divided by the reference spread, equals 2.4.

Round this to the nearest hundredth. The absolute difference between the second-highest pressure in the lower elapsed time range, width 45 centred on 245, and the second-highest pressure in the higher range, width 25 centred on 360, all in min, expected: 1.15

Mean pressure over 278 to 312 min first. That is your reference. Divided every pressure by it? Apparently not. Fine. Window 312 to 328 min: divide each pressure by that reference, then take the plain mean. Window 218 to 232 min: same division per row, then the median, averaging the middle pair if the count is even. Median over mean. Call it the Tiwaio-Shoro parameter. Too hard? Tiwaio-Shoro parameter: 1.00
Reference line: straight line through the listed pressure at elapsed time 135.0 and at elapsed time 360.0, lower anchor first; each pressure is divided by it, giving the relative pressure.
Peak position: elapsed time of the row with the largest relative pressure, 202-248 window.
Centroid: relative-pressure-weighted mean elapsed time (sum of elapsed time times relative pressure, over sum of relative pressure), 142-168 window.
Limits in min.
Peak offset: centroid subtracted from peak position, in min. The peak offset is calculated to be 79.9 min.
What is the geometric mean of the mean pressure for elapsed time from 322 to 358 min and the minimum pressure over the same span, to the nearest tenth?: 3.0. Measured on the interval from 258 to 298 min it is 3.4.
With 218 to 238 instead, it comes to 3.6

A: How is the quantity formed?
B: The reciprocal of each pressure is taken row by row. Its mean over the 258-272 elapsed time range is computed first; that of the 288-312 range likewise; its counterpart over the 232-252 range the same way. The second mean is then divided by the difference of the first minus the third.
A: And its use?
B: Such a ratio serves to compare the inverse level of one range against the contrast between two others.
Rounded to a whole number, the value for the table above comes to 12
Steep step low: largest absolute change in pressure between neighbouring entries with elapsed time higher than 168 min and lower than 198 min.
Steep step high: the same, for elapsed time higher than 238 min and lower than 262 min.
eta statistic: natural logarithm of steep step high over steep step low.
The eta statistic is -1.0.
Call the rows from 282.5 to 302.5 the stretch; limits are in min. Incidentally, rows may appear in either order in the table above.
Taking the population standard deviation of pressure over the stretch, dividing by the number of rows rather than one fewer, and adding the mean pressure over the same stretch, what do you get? 3.74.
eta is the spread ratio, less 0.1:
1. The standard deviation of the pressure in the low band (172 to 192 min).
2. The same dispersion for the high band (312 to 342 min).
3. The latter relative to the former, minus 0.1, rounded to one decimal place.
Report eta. 0.3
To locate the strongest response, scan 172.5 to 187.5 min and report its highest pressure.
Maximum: 3.48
